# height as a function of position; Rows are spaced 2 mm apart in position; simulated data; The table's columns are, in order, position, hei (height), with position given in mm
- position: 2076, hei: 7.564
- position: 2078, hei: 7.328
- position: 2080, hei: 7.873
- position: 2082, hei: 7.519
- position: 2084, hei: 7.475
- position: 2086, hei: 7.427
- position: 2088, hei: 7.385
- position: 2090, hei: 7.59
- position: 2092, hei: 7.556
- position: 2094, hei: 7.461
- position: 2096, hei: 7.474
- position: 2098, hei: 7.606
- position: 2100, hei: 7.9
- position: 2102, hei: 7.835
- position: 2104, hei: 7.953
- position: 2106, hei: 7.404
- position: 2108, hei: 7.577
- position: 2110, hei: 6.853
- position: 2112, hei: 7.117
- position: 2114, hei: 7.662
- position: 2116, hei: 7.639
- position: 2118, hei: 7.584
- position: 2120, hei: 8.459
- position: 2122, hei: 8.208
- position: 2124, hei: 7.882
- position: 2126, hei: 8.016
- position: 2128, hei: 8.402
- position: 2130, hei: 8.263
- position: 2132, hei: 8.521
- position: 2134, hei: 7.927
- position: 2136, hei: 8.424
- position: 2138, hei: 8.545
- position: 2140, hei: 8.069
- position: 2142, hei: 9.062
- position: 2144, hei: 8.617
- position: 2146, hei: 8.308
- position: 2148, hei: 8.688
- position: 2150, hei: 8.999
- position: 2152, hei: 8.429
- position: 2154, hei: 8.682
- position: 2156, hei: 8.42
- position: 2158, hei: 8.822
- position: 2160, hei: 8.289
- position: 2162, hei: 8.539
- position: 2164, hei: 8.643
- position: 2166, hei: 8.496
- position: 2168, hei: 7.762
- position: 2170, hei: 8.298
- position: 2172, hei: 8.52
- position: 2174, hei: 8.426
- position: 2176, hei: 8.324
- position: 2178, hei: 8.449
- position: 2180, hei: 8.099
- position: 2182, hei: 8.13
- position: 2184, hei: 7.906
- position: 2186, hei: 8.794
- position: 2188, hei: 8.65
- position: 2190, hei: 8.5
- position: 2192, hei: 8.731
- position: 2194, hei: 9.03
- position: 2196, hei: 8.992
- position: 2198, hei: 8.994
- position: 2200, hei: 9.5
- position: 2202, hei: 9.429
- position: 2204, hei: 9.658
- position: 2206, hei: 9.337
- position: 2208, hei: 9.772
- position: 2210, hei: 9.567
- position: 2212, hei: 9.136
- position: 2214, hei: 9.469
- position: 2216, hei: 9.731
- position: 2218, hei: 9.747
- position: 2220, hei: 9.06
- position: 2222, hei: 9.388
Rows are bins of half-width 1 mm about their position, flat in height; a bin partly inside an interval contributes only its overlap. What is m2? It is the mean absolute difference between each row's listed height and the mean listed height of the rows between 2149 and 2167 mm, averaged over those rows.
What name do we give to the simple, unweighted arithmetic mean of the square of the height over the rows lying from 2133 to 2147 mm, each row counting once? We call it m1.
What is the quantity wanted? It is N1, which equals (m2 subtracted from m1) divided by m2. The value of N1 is 408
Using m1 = 71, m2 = 0.17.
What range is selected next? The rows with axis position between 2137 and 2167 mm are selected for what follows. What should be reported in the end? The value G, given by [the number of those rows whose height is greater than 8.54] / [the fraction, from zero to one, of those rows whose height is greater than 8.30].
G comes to 9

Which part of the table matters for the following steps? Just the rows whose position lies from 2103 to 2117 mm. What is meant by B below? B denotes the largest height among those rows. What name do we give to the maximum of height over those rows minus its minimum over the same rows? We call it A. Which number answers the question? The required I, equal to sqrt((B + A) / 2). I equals 2.13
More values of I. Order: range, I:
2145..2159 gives 2.20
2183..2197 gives 2.25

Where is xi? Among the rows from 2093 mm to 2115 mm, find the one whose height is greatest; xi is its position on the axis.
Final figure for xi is 2104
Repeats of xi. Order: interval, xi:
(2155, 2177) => 2158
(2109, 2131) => 2120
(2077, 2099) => 2080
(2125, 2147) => 2142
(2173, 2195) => 2194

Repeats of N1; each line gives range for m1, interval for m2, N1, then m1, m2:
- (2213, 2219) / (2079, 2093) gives 857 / 93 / 0.11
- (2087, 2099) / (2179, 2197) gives 167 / 56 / 0.34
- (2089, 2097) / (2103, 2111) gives 177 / 57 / 0.32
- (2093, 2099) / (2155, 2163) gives 345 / 56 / 0.16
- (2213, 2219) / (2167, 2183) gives 488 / 93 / 0.19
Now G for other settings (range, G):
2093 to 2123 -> 0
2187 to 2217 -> 14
